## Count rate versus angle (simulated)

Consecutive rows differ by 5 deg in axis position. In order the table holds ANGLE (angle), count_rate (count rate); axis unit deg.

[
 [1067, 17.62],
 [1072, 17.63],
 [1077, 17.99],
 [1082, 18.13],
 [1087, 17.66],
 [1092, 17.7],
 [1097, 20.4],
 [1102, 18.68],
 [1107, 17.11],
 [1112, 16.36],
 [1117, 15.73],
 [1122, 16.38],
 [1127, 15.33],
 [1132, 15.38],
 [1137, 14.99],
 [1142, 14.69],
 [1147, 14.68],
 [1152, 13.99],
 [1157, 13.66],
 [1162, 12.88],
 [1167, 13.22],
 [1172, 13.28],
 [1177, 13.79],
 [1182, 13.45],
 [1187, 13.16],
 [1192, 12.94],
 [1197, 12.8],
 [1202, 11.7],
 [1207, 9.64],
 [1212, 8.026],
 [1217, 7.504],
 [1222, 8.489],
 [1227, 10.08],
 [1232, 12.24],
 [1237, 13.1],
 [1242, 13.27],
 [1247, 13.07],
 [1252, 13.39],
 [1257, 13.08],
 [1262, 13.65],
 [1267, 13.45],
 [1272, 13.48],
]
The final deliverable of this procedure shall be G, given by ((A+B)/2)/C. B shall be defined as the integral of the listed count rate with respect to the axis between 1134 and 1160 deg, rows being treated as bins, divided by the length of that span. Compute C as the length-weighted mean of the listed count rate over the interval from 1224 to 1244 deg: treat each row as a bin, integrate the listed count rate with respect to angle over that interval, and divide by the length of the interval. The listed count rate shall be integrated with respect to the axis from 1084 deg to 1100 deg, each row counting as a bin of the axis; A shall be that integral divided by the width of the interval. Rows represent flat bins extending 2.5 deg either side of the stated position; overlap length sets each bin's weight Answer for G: 1.37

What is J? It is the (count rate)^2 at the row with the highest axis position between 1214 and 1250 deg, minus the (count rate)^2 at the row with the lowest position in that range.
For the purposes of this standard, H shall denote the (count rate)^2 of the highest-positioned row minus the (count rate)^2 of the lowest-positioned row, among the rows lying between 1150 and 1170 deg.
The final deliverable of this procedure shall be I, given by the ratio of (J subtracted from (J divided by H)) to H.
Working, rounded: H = -21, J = 115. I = 5.7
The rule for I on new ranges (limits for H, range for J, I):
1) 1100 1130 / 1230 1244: 0.2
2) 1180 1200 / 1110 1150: -3.2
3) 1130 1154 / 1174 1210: -2.4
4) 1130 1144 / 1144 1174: -2.0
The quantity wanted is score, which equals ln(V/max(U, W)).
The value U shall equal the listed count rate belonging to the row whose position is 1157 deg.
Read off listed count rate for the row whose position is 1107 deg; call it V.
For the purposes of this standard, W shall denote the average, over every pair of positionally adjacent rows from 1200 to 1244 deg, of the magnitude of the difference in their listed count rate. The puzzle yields 0.23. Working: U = 13.66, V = 17.11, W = 1.2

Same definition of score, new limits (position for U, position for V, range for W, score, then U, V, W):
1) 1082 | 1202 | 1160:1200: -0.44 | 18.13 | 11.7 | 0.3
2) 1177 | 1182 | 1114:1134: -0.02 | 13.79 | 13.45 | 0.6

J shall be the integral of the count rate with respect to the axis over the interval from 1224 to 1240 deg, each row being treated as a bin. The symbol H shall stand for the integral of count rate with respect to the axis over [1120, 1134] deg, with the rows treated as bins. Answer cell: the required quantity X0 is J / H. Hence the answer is 0.9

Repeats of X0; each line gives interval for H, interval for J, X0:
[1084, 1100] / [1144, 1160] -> 0.8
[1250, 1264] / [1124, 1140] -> 1.3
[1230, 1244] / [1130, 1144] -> 1.2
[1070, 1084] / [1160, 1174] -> 0.7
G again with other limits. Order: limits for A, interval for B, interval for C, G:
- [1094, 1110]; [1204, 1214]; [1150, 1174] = 1.03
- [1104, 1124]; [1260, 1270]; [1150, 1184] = 1.11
